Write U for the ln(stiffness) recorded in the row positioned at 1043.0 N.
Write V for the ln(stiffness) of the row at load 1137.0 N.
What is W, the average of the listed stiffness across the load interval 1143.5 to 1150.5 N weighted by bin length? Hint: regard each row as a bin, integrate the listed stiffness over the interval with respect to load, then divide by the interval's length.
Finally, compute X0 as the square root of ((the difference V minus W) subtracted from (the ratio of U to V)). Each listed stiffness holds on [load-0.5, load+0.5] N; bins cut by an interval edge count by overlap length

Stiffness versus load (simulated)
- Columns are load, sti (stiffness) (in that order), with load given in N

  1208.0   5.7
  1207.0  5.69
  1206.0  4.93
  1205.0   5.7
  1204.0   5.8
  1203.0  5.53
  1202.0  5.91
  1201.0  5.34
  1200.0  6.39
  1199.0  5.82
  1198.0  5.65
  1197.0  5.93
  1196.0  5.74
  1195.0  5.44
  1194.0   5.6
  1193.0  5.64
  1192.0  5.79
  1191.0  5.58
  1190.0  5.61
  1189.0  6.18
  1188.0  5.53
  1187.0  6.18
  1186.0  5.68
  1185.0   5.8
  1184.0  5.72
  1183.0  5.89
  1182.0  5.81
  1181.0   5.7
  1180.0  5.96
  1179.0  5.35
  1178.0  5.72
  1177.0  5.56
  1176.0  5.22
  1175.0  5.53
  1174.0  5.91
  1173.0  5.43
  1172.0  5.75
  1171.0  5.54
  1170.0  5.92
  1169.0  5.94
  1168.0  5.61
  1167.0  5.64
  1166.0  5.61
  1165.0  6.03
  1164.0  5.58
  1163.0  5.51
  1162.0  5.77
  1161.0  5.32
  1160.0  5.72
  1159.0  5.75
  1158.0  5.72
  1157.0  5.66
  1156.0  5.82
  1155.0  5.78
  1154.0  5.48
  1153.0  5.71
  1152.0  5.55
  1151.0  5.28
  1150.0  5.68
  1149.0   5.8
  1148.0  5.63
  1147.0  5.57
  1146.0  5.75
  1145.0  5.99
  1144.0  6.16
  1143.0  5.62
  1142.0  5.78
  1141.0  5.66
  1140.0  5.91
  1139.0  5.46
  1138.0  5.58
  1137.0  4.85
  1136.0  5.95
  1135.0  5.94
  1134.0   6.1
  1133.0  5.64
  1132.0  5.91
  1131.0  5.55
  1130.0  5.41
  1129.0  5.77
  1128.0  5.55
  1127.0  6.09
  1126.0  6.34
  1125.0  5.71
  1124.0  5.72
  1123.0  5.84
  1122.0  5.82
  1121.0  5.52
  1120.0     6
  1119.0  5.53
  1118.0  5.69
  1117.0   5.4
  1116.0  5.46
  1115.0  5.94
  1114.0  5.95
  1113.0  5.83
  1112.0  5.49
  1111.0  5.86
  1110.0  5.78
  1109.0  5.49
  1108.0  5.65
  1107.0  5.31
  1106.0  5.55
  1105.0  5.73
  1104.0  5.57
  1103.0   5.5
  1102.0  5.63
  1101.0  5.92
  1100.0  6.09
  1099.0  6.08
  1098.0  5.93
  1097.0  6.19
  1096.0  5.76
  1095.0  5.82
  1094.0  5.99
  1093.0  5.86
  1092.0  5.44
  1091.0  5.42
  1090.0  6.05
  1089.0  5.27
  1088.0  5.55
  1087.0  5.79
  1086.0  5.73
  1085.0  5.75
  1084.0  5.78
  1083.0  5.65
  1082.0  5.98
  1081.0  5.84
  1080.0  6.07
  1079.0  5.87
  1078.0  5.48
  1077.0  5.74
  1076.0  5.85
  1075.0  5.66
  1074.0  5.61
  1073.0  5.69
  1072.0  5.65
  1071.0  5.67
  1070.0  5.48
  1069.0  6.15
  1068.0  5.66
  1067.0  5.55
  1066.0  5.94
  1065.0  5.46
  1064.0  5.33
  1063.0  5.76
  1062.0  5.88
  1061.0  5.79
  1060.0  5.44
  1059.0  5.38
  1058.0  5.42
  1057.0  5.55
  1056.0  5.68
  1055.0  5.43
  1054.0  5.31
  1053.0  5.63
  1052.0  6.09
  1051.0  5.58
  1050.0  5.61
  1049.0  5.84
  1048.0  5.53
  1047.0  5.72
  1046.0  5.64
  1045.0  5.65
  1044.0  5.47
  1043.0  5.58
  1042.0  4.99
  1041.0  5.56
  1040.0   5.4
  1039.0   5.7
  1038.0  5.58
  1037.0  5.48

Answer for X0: 2.30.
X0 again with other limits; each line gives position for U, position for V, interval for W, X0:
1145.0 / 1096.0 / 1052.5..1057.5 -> 2.19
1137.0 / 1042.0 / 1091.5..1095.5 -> 2.27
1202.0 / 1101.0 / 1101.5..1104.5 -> 2.19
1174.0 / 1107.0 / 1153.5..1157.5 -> 2.25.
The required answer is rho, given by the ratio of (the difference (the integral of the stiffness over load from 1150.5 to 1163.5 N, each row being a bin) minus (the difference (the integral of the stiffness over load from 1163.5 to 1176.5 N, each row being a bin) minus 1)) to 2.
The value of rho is 0.18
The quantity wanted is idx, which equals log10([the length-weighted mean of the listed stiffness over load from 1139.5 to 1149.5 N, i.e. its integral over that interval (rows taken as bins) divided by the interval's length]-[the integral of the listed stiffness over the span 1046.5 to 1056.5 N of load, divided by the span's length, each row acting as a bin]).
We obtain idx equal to -0.84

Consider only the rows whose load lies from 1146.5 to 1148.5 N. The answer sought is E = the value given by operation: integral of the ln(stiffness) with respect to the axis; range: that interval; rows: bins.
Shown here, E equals 3.45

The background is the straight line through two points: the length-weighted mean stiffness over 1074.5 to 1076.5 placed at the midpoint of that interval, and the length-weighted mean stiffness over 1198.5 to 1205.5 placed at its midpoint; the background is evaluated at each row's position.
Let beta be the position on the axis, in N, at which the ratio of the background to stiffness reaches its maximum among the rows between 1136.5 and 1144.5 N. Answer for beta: 1137.0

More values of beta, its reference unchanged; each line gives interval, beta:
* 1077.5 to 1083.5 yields 1078.0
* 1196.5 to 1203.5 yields 1201.0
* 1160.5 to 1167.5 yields 1161.0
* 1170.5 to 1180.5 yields 1176.0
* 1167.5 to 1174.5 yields 1173.0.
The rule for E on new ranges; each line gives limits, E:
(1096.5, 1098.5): 3.60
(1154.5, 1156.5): 3.52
